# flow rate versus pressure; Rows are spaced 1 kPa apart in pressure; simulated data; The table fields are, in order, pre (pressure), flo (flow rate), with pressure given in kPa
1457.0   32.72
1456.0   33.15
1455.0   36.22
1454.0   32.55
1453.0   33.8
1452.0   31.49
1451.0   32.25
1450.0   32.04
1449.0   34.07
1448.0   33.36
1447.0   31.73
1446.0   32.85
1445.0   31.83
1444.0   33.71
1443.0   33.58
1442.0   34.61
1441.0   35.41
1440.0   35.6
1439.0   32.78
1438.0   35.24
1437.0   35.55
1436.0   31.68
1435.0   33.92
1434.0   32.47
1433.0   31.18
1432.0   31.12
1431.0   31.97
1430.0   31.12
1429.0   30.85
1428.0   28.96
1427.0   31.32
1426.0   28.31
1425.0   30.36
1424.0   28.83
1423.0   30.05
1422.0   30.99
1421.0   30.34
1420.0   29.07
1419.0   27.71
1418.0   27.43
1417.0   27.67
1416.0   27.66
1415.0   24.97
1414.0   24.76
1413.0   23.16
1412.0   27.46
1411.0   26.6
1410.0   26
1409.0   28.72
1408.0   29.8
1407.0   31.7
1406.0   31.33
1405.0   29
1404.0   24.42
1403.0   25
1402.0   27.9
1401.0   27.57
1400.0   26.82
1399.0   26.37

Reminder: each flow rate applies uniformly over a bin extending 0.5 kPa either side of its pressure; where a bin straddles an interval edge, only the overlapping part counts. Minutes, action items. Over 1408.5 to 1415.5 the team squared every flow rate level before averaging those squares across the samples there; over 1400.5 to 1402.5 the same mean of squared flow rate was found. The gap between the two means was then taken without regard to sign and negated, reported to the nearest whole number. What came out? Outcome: -93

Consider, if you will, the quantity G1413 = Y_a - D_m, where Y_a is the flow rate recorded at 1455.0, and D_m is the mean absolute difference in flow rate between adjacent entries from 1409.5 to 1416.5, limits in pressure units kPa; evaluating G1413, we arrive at 34.5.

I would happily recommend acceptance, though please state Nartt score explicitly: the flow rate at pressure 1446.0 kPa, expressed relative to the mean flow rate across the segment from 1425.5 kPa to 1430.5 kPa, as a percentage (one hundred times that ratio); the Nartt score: 109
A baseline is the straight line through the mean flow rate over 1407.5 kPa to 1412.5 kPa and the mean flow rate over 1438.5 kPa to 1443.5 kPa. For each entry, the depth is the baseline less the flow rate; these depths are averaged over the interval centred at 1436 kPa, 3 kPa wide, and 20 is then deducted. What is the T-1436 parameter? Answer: -20.4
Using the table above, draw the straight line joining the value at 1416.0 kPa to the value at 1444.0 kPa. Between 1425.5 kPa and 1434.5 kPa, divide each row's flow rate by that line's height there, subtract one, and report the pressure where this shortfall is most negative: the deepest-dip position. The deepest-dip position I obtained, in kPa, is 1426.0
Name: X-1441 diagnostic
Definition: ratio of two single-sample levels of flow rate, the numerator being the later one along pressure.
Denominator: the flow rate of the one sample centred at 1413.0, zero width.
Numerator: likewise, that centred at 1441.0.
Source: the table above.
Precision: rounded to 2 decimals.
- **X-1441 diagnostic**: 1.53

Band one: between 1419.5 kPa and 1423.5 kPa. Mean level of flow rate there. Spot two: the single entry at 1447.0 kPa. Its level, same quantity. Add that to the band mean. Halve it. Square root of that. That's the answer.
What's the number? 5.56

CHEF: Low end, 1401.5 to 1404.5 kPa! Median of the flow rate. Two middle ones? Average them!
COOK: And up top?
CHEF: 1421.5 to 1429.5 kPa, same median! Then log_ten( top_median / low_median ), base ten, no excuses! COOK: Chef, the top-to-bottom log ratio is 0.08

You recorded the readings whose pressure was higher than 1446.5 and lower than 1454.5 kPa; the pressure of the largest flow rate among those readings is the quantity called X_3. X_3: 1449.0 kPa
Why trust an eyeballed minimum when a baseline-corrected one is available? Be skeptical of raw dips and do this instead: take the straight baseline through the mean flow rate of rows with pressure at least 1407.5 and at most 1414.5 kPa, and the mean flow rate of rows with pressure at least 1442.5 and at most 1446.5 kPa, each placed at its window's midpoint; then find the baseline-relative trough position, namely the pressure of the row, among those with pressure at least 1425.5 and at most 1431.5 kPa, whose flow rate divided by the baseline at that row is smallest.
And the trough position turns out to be 1426.0 kPa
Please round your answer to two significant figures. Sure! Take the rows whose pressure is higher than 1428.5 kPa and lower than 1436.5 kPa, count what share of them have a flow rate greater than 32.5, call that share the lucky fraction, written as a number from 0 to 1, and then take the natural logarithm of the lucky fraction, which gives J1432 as -2.1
